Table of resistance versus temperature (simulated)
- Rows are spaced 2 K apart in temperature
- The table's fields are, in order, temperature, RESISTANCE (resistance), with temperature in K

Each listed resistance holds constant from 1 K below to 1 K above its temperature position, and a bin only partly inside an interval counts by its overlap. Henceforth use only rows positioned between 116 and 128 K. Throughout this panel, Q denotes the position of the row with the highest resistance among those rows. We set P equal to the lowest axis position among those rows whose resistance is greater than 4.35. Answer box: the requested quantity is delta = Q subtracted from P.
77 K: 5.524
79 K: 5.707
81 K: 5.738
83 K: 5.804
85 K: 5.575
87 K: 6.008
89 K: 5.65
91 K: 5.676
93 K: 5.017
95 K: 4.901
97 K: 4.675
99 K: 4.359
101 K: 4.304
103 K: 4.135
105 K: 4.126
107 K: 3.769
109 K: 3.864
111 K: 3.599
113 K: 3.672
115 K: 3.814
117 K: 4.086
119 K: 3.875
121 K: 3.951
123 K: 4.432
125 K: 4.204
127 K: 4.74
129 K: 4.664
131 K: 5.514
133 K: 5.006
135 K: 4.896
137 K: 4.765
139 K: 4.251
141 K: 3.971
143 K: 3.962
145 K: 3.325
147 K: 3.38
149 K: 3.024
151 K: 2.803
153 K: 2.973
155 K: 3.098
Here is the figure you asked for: -4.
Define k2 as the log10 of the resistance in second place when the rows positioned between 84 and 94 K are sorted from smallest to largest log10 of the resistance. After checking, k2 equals 0.75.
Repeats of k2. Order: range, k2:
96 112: 0.58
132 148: 0.53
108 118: 0.56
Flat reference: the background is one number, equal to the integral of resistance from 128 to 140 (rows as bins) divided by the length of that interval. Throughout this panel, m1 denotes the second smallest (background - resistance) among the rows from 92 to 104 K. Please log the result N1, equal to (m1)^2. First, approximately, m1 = -0.1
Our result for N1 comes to 0.00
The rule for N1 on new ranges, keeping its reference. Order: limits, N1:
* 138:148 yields 0.77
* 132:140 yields 0.00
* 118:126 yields 0.42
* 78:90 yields 0.91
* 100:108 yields 0.51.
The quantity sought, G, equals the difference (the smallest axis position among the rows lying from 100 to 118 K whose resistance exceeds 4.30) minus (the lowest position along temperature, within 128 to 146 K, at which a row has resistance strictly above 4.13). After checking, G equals -28 K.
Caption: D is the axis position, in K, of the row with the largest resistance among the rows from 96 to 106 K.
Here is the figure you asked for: 97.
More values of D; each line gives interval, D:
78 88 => 87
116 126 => 123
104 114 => 105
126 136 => 131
